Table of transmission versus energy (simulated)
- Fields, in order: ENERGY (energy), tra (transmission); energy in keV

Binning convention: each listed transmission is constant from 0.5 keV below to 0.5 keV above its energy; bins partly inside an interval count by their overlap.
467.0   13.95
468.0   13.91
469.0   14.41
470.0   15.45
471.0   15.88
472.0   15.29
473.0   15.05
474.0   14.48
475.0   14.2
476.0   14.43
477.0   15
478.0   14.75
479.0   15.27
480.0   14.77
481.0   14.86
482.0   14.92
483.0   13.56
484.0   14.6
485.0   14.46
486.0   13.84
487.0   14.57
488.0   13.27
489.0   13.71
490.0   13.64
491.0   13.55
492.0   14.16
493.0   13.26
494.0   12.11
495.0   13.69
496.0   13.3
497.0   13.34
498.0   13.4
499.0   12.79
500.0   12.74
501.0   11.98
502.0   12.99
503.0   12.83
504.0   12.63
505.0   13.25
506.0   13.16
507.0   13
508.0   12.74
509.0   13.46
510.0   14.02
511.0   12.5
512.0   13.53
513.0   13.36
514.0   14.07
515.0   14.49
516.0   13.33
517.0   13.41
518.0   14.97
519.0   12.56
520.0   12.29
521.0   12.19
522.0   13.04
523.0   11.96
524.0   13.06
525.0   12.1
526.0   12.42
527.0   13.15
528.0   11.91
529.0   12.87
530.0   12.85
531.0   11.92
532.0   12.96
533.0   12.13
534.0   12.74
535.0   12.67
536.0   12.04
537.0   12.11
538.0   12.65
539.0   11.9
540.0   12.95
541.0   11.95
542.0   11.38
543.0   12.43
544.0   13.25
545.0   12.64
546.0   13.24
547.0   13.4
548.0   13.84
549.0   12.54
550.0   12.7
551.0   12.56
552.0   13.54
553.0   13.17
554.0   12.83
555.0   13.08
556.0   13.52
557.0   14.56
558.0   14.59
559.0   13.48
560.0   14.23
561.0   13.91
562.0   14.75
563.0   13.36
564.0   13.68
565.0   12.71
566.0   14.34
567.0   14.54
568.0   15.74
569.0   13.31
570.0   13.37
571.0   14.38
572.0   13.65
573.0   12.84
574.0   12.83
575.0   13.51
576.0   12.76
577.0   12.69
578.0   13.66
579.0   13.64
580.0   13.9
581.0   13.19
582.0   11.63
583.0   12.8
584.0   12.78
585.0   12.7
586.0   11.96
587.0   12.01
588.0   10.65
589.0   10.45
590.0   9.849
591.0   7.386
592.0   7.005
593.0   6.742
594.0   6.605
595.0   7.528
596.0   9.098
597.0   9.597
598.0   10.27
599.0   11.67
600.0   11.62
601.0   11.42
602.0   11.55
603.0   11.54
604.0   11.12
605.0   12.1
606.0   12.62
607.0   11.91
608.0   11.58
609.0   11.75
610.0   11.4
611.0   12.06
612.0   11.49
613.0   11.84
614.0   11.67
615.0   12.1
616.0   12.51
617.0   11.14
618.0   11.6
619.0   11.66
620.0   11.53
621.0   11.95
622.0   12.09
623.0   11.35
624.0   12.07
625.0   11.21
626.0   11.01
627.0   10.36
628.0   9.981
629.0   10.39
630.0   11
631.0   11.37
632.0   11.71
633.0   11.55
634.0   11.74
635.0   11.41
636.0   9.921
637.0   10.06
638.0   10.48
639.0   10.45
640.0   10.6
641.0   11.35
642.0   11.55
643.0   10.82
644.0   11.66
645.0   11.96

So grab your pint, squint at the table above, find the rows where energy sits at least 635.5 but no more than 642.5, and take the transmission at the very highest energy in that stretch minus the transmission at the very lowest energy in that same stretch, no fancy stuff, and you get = 1.6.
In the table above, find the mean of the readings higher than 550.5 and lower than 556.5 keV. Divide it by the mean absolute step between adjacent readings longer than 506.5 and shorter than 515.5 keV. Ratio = 19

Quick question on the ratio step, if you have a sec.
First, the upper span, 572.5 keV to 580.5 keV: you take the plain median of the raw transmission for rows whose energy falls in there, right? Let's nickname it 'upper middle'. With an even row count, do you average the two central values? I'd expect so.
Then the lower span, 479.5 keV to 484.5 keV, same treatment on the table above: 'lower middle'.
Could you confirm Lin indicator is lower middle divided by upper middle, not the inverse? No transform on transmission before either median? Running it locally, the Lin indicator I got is 1.12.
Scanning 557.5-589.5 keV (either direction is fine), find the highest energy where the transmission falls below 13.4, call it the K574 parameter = 589.0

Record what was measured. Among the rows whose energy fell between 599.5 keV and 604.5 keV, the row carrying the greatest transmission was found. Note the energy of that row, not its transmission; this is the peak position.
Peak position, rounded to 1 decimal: 600.0 keV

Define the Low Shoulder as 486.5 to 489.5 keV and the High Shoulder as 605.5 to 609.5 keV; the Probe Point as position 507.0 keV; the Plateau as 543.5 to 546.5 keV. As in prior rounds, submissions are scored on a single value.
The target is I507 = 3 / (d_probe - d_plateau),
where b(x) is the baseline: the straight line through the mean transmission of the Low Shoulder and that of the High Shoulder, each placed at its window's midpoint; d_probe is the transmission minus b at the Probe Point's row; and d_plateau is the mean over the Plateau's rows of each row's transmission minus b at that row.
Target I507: -5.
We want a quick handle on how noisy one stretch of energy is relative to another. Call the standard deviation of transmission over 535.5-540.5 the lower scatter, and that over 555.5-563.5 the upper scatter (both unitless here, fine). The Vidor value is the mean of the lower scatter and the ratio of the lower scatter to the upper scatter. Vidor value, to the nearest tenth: 0.6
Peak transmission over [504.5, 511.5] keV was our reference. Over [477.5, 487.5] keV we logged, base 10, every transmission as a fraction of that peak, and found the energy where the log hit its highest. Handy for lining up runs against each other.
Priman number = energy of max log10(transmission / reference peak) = 479.0 keV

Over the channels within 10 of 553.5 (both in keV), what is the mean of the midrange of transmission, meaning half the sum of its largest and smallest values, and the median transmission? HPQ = 13.5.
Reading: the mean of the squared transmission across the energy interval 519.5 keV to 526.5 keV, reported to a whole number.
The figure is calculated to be 155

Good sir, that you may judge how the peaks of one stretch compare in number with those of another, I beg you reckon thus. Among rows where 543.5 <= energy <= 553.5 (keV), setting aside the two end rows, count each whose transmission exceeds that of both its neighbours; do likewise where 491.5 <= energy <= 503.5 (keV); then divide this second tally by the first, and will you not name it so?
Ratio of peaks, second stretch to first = 1.0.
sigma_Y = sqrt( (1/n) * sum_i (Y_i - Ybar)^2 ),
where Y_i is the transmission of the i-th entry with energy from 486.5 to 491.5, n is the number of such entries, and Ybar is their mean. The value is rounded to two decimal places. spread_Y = 0.44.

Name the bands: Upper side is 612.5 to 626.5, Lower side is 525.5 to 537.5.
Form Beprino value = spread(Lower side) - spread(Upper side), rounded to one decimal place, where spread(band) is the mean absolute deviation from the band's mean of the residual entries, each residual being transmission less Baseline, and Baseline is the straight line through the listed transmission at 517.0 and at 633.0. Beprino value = 0.1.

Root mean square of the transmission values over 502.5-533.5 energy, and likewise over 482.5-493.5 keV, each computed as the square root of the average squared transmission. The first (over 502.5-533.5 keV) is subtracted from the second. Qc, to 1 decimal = 0.9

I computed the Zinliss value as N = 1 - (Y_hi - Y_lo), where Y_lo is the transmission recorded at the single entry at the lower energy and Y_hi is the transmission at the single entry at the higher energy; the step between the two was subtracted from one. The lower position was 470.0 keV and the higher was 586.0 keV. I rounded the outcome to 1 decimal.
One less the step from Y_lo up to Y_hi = 4.5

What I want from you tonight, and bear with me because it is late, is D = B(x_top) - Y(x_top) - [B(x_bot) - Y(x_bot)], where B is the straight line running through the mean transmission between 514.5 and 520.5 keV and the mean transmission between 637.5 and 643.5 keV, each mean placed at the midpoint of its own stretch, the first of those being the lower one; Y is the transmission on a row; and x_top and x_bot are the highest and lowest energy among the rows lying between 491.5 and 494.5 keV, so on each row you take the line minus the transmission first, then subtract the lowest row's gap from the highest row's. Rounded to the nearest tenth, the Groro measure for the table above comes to 2.0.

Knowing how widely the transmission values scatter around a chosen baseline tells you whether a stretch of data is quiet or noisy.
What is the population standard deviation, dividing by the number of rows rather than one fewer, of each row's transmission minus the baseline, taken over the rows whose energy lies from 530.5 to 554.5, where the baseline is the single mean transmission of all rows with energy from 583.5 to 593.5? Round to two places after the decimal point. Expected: 0.58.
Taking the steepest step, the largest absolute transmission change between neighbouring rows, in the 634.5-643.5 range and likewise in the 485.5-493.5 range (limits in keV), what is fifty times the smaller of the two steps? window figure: 65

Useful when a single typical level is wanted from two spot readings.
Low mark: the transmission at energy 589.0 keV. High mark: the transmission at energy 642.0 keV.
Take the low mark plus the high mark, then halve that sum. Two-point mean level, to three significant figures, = 11.0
